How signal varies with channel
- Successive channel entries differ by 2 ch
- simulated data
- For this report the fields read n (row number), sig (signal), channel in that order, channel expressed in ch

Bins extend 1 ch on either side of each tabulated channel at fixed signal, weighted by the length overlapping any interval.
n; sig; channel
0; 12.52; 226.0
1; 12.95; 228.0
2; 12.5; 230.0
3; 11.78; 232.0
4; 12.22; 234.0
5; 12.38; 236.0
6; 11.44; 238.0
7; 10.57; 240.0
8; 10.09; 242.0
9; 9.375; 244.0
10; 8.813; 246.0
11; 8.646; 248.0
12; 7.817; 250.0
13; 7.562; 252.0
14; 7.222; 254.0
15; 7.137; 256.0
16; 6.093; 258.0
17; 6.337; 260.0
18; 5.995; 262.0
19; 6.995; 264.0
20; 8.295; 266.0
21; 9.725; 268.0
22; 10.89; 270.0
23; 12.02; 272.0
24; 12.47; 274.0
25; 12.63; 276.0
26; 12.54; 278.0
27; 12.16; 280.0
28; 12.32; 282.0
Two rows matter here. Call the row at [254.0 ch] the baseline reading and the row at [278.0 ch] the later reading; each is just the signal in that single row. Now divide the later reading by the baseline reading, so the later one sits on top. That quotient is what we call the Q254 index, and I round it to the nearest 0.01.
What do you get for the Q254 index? 1.74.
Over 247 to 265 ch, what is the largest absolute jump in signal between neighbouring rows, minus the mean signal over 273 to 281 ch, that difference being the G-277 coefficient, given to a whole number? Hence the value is -11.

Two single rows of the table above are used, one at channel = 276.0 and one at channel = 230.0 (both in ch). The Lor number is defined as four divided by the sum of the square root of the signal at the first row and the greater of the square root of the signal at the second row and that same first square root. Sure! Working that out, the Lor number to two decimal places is 0.56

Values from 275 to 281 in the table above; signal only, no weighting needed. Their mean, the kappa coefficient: 12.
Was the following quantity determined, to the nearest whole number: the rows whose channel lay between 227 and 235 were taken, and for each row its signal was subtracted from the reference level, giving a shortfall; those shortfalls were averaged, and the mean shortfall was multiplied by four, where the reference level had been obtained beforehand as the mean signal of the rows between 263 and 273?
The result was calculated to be -11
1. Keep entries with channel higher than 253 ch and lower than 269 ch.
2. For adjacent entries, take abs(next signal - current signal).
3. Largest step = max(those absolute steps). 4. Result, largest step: 1.43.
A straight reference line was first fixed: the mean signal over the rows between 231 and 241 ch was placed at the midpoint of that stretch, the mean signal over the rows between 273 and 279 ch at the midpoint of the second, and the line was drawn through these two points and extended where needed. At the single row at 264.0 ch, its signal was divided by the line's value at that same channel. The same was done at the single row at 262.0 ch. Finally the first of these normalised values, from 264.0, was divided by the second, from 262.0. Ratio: 1.2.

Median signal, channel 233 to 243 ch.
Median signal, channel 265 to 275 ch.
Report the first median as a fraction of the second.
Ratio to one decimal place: 1.1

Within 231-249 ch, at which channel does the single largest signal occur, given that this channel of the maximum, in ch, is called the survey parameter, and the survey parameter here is 236.0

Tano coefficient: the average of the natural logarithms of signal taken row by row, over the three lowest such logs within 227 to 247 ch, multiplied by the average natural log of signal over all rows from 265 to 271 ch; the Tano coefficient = 5.07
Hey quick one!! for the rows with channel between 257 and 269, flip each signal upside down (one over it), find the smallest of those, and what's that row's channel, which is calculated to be 268.0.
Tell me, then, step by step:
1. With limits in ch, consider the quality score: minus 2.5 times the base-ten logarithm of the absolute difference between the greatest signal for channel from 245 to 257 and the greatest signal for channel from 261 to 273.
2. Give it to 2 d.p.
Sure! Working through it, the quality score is -1.27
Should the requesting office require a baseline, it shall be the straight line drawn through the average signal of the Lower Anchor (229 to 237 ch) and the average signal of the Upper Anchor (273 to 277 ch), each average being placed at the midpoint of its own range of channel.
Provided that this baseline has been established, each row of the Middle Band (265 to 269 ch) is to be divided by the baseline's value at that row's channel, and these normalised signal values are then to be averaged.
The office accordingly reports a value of 0.72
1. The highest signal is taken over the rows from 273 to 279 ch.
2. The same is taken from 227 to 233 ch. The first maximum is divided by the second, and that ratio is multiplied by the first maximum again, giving 12.3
